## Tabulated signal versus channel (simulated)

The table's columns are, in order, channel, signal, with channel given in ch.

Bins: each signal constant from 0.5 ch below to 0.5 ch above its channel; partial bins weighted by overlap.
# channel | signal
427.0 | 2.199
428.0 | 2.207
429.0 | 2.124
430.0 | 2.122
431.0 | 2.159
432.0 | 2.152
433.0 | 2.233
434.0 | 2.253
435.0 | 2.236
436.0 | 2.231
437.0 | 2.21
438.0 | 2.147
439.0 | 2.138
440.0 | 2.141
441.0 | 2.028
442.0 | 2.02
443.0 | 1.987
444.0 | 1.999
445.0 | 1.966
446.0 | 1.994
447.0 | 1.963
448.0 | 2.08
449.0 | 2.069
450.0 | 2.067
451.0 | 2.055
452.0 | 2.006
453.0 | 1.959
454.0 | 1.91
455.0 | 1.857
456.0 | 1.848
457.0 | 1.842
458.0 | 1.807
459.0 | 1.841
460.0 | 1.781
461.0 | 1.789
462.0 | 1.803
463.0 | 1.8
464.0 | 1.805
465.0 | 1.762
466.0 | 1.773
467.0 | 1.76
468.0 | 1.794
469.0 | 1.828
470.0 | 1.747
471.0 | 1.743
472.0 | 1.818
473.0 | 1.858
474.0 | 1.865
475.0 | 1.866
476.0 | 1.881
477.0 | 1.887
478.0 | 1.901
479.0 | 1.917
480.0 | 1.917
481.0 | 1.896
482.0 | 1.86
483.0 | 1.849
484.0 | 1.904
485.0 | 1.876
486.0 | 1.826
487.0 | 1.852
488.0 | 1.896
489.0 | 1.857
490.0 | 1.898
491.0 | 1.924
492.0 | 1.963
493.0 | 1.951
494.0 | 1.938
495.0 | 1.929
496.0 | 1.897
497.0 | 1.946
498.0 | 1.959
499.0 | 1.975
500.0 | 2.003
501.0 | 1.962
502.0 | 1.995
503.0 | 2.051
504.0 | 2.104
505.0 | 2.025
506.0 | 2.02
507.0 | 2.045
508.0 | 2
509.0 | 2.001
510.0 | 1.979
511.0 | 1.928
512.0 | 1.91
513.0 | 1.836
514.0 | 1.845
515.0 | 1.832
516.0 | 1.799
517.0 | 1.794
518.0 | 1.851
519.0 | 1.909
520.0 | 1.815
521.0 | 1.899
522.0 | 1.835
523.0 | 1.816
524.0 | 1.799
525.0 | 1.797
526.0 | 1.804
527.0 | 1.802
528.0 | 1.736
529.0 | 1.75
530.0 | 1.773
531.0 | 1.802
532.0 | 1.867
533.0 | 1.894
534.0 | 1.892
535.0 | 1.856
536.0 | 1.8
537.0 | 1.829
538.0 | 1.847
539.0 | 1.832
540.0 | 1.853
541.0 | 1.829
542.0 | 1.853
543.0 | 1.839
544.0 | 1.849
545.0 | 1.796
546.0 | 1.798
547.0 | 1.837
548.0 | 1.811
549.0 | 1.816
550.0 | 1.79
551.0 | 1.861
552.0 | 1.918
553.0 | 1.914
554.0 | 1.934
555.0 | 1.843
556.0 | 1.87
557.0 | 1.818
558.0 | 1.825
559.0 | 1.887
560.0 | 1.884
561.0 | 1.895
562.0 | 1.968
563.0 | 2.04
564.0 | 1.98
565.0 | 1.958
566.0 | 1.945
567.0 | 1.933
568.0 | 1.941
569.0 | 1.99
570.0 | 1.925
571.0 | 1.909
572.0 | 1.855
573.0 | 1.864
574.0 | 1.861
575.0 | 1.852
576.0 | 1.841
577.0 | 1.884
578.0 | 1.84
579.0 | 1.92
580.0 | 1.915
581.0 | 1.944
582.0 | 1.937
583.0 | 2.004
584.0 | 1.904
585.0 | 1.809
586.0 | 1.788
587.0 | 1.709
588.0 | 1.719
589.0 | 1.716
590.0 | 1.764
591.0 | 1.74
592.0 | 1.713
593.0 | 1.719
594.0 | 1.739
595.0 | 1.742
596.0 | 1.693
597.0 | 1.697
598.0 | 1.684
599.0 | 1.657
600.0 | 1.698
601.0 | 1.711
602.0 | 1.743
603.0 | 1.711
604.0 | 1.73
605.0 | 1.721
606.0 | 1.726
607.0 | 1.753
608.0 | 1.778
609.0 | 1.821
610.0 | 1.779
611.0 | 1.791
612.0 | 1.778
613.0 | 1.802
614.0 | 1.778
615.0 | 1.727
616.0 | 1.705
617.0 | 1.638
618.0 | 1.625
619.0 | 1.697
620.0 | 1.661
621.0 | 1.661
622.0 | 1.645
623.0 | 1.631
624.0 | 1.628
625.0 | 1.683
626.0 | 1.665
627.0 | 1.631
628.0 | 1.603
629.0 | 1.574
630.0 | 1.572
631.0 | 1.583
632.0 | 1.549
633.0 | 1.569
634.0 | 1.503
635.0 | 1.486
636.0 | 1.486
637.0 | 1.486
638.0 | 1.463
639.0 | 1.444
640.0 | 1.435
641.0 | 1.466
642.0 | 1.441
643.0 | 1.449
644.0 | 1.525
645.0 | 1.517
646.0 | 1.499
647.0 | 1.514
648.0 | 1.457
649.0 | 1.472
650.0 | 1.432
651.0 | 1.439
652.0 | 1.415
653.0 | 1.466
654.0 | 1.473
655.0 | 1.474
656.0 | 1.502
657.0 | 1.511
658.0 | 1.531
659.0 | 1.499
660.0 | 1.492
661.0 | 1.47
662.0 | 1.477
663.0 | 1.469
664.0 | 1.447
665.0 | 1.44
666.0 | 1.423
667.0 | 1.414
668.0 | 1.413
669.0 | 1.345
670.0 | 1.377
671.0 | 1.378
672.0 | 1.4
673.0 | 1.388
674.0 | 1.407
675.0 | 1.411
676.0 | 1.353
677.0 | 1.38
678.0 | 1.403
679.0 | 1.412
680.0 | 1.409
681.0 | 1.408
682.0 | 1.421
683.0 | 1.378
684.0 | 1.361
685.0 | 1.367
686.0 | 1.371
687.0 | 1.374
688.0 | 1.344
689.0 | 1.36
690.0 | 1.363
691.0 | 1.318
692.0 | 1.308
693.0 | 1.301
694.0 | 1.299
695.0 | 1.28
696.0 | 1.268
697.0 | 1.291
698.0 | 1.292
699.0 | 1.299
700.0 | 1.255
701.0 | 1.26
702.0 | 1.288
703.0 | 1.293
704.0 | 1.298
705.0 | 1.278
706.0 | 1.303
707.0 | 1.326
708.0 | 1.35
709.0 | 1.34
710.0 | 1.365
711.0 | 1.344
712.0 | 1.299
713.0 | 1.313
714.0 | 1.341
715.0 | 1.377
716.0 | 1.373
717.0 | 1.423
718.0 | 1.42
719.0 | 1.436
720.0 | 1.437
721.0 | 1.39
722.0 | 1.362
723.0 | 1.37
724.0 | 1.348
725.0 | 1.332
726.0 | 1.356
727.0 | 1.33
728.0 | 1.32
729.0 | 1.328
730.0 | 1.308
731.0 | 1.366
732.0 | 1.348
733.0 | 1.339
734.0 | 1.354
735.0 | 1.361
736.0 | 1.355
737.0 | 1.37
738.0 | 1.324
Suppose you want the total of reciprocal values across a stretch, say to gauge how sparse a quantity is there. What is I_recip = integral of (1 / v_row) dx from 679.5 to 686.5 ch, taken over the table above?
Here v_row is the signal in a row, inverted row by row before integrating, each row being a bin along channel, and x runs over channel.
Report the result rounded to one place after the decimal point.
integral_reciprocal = 5.0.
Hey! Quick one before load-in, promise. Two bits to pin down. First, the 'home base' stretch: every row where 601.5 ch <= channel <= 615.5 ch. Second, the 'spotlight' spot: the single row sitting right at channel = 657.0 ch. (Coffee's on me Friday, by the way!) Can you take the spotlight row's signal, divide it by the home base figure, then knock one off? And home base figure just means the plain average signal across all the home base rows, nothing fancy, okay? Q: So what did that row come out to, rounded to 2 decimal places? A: -0.14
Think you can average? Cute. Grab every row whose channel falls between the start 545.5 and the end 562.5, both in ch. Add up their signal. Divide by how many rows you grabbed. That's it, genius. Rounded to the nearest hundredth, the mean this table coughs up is 1.86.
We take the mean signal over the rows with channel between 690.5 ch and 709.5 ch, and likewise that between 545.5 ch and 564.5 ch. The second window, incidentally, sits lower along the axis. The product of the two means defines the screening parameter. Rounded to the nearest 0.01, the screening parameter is 2.44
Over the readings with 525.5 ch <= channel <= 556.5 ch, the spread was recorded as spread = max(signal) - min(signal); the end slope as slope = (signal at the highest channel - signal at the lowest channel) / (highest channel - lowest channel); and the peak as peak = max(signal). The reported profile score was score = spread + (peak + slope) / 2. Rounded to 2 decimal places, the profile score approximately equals 1.17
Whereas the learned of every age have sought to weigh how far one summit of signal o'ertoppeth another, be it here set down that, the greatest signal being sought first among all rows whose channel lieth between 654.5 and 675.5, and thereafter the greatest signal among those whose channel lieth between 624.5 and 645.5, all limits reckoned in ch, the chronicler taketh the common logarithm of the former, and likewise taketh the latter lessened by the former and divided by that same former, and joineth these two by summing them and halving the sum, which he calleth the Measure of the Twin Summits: 0.14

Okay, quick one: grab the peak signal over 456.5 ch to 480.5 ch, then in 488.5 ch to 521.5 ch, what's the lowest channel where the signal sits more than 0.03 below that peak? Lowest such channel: 489.0 ch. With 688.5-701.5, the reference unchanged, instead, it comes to 689.0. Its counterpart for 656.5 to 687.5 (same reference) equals 657.0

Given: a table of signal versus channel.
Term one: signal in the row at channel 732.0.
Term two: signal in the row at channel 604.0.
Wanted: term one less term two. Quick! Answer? -0.4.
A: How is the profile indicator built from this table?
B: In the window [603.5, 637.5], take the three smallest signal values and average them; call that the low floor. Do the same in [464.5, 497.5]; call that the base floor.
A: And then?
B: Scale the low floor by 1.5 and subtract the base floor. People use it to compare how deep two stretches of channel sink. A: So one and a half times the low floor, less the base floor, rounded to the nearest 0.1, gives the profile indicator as 0.5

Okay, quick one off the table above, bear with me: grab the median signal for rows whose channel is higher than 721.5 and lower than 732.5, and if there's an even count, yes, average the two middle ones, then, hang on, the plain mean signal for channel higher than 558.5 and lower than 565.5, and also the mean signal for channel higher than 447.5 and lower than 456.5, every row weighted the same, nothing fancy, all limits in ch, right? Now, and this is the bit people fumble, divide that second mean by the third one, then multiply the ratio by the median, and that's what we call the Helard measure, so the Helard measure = 1.32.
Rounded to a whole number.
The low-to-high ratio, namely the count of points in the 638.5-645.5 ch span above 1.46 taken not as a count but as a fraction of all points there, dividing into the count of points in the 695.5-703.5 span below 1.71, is 19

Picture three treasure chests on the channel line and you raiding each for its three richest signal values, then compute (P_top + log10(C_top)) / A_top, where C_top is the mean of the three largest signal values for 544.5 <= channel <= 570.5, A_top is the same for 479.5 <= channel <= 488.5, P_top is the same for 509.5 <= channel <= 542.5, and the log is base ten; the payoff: 1.18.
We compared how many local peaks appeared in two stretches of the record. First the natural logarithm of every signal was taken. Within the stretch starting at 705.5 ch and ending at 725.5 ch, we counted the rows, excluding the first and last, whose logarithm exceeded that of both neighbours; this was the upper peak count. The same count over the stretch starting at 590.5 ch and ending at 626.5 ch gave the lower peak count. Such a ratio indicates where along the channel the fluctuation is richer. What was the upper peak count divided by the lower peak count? 0.67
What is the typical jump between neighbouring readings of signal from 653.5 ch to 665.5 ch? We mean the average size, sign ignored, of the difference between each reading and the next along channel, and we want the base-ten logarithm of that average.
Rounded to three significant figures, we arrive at -1.83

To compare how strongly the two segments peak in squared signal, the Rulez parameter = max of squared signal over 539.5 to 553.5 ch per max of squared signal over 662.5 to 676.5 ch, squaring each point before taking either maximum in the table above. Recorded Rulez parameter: 1.7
